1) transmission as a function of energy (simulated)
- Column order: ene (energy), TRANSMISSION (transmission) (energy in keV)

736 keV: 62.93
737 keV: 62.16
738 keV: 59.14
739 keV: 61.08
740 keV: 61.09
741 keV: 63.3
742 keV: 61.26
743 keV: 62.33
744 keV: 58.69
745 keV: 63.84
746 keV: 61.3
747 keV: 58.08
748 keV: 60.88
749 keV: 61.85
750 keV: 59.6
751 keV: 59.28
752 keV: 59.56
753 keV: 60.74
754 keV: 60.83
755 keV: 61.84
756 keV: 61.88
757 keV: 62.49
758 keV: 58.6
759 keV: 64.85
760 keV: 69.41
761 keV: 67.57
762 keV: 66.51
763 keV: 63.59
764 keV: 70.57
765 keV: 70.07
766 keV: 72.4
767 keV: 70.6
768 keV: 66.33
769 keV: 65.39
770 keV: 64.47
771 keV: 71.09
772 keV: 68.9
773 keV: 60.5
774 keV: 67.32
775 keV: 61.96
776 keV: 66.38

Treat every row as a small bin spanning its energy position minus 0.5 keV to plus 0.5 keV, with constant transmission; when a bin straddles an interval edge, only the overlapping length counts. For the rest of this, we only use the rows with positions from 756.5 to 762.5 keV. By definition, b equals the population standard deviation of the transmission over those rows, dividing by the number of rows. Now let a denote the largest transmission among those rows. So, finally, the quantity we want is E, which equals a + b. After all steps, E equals 73.0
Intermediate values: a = 69.41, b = 3.5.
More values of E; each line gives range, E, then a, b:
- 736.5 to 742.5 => 64.6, 63.3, 1.3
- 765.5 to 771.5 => 75.5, 72.4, 3.1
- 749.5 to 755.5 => 62.7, 61.84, 0.9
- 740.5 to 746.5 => 65.5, 63.84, 1.7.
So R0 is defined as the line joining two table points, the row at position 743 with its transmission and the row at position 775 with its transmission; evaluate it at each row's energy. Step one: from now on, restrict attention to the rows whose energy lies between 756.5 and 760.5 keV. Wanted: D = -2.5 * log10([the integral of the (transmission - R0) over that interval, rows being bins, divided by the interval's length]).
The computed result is -0.6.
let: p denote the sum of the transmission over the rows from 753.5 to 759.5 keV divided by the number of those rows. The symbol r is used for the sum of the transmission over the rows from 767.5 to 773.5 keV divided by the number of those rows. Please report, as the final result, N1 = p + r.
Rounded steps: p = 61.7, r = 66.1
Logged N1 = 128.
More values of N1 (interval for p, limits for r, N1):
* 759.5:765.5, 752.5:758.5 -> 129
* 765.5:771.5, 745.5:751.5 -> 129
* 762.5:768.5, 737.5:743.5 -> 130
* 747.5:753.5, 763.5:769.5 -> 130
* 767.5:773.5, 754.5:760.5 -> 129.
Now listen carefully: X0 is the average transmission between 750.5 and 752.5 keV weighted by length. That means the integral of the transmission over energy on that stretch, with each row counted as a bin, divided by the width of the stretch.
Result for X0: 59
